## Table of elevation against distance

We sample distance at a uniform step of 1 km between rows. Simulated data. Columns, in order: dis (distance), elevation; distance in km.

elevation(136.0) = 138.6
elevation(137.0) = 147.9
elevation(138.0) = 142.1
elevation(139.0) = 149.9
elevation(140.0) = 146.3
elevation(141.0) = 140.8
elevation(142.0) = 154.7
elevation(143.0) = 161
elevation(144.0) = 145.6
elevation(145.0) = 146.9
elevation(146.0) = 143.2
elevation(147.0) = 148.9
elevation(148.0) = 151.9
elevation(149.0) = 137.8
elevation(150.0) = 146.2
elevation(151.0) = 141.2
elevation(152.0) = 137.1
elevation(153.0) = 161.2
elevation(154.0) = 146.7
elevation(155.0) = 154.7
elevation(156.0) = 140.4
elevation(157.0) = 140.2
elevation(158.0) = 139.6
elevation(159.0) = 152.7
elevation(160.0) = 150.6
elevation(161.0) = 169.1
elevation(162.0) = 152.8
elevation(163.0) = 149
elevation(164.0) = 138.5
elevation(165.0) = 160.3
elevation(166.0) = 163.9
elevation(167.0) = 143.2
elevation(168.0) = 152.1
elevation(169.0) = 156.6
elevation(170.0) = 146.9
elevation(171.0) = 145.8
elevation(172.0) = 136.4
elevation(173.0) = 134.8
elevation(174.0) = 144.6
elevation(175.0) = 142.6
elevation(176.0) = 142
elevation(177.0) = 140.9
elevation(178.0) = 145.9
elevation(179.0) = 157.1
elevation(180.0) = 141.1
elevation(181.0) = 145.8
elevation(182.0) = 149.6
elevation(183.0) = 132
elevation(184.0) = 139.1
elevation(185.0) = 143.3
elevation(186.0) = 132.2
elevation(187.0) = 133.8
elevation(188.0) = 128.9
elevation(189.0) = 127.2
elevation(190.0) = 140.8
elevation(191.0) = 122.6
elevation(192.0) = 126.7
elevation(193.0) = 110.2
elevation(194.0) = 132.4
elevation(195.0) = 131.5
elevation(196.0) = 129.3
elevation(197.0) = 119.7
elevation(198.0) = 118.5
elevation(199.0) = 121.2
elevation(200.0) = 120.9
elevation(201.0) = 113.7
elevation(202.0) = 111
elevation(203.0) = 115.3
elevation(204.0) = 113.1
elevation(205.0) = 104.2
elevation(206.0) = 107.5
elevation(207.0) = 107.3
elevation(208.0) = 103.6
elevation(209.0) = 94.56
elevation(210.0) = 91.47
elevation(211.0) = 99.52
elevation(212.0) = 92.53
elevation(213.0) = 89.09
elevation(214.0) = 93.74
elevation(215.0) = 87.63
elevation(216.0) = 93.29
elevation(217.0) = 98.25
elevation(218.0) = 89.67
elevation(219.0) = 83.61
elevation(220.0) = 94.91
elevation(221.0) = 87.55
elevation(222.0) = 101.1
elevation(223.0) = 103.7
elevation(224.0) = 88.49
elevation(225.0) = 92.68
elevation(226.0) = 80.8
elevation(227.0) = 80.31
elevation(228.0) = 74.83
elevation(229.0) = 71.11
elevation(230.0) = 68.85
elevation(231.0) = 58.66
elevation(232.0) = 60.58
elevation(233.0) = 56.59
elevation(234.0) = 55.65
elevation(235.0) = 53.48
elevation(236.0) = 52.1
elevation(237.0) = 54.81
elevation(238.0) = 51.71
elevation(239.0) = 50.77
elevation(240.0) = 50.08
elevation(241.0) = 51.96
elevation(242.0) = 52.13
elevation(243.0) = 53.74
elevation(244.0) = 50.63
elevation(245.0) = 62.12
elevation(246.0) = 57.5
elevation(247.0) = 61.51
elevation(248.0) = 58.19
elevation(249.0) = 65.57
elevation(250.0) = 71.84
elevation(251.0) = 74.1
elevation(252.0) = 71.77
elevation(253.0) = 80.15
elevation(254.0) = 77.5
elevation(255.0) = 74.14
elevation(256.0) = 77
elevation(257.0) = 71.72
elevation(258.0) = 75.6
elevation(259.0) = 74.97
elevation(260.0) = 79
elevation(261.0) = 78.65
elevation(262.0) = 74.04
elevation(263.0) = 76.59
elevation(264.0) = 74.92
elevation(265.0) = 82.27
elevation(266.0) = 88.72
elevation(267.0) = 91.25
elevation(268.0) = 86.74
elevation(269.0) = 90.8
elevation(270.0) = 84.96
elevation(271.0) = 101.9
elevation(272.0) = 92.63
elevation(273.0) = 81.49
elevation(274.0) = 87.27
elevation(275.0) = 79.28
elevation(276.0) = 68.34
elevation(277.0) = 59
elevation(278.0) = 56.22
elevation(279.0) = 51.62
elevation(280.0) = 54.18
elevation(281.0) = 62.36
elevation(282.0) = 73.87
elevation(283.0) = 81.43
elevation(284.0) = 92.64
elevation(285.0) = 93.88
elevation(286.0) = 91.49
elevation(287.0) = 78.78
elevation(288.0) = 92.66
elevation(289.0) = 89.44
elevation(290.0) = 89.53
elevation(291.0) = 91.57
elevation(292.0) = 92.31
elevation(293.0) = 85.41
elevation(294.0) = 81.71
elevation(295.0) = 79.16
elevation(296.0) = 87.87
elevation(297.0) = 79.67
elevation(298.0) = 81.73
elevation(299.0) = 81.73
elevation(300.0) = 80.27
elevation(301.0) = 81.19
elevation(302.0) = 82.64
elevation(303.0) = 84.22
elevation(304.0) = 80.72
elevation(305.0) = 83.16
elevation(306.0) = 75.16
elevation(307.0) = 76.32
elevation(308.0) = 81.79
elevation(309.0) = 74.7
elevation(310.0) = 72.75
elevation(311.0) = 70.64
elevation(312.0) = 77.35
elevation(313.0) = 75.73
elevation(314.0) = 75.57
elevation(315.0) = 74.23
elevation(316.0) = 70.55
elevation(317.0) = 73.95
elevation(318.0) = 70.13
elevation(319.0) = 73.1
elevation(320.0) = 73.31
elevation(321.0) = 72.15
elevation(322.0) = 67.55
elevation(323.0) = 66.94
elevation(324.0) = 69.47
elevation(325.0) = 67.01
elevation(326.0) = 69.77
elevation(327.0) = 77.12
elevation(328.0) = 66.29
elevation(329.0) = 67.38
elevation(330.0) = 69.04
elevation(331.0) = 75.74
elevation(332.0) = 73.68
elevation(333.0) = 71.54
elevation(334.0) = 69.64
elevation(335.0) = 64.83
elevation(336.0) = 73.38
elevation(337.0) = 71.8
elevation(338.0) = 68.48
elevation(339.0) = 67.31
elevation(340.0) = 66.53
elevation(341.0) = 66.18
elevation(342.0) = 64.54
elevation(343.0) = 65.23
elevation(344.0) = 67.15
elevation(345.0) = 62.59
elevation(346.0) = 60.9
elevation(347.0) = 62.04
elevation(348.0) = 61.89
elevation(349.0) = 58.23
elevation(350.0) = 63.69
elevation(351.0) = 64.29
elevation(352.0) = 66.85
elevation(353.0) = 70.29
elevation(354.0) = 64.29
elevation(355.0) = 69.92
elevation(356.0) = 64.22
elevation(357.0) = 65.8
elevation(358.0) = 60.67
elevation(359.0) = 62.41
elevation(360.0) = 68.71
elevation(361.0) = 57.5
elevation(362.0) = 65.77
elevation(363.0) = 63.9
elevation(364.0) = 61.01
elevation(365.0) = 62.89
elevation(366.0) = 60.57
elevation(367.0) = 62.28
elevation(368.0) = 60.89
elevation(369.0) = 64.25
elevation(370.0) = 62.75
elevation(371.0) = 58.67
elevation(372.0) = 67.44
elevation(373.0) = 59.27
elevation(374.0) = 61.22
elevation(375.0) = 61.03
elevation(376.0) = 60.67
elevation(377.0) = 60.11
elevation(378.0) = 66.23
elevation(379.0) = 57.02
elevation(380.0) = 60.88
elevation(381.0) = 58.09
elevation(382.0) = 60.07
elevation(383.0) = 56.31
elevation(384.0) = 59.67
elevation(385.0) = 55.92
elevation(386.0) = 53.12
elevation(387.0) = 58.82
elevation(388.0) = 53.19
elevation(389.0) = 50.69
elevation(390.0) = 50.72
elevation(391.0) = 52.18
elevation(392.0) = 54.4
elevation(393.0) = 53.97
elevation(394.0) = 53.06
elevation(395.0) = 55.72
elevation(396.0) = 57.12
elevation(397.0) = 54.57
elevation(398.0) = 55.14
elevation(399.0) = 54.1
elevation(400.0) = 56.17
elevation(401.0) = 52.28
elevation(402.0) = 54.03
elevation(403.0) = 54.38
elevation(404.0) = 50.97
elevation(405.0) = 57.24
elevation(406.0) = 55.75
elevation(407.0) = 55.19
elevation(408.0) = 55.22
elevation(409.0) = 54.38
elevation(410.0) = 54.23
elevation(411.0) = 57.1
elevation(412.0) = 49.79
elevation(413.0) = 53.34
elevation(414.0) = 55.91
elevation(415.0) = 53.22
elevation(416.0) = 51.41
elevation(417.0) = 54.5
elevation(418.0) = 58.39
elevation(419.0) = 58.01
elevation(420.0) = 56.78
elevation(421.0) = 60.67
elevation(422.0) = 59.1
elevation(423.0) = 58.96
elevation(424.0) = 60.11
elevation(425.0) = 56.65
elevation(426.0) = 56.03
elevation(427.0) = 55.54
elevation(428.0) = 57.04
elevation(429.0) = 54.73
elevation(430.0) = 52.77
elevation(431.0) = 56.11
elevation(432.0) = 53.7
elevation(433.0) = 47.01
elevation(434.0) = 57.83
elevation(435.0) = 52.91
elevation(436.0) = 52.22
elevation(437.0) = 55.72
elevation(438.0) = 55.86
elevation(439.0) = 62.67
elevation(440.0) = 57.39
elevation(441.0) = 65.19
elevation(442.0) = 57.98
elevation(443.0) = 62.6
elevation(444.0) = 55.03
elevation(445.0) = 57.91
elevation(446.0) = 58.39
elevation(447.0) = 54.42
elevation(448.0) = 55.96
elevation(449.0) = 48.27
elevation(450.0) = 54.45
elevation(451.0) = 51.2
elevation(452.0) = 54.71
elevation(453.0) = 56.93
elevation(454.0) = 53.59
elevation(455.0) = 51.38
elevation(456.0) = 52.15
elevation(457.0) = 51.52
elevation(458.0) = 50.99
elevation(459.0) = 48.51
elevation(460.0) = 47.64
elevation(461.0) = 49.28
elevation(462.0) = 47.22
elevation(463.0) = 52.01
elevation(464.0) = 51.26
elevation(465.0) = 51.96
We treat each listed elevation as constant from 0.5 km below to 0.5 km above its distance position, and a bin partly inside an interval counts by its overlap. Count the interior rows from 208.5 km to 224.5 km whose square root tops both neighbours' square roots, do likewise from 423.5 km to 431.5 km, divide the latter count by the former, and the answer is 0.2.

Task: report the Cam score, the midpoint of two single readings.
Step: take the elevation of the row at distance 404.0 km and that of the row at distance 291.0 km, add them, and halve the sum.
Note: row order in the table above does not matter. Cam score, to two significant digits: 71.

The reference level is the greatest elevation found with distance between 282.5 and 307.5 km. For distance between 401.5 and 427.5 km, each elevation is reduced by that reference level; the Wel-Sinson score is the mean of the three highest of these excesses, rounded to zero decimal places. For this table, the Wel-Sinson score -34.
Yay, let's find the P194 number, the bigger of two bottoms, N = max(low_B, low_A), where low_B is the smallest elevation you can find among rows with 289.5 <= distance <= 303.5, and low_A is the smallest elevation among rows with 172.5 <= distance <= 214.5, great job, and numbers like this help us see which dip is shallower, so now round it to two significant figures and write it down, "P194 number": 89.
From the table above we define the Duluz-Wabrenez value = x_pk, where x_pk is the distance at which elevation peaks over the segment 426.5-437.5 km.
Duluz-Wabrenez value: 434.0 km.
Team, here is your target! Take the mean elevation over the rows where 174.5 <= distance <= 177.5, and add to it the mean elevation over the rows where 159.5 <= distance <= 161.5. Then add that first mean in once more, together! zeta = 444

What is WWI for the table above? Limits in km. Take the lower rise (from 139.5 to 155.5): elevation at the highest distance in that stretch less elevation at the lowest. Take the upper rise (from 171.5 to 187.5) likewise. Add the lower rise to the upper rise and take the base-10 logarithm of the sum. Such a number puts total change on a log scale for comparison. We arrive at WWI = 0.76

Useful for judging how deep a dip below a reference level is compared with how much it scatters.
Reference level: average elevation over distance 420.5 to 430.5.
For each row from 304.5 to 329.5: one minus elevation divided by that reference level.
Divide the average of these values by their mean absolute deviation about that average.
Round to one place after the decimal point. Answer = -4.5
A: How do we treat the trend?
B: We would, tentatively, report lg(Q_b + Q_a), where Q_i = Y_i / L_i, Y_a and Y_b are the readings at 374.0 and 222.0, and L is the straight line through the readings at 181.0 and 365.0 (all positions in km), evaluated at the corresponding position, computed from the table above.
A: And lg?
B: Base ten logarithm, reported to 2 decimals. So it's 0.26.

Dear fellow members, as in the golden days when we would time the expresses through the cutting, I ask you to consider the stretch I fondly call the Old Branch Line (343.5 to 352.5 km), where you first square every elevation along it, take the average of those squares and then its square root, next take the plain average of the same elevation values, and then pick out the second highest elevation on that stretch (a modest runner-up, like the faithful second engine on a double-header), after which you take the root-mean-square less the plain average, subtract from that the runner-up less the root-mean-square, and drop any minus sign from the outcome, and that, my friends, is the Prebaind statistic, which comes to 3.7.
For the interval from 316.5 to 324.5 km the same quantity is 2.4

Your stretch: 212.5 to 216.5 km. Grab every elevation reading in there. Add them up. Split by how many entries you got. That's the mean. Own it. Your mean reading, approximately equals 90.9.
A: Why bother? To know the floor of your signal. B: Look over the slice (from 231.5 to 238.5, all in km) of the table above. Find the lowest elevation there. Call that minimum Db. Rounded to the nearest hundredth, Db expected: 51.71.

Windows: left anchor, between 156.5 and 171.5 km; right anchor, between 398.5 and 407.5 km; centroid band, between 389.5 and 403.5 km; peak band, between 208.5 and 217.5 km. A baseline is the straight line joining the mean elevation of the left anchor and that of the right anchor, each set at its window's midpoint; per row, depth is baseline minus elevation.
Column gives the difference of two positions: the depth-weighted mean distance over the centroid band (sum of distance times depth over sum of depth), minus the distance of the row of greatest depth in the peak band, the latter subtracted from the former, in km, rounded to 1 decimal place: 178.5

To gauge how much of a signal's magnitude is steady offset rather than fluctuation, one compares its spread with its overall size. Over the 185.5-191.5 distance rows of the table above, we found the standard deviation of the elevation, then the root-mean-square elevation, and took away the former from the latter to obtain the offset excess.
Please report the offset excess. 125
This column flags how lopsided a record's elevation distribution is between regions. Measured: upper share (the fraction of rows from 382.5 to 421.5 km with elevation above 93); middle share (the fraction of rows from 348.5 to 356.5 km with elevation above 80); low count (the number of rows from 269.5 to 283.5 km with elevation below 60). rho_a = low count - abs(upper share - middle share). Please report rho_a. 4.0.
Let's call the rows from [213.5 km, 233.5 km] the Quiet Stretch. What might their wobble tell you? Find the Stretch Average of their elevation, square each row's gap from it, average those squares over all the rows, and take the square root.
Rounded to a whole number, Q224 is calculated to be 14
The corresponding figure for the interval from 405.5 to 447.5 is 3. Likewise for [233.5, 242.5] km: 2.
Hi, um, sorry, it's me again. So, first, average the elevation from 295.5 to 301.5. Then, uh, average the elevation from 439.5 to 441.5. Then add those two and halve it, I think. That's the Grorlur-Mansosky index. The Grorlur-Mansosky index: 72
